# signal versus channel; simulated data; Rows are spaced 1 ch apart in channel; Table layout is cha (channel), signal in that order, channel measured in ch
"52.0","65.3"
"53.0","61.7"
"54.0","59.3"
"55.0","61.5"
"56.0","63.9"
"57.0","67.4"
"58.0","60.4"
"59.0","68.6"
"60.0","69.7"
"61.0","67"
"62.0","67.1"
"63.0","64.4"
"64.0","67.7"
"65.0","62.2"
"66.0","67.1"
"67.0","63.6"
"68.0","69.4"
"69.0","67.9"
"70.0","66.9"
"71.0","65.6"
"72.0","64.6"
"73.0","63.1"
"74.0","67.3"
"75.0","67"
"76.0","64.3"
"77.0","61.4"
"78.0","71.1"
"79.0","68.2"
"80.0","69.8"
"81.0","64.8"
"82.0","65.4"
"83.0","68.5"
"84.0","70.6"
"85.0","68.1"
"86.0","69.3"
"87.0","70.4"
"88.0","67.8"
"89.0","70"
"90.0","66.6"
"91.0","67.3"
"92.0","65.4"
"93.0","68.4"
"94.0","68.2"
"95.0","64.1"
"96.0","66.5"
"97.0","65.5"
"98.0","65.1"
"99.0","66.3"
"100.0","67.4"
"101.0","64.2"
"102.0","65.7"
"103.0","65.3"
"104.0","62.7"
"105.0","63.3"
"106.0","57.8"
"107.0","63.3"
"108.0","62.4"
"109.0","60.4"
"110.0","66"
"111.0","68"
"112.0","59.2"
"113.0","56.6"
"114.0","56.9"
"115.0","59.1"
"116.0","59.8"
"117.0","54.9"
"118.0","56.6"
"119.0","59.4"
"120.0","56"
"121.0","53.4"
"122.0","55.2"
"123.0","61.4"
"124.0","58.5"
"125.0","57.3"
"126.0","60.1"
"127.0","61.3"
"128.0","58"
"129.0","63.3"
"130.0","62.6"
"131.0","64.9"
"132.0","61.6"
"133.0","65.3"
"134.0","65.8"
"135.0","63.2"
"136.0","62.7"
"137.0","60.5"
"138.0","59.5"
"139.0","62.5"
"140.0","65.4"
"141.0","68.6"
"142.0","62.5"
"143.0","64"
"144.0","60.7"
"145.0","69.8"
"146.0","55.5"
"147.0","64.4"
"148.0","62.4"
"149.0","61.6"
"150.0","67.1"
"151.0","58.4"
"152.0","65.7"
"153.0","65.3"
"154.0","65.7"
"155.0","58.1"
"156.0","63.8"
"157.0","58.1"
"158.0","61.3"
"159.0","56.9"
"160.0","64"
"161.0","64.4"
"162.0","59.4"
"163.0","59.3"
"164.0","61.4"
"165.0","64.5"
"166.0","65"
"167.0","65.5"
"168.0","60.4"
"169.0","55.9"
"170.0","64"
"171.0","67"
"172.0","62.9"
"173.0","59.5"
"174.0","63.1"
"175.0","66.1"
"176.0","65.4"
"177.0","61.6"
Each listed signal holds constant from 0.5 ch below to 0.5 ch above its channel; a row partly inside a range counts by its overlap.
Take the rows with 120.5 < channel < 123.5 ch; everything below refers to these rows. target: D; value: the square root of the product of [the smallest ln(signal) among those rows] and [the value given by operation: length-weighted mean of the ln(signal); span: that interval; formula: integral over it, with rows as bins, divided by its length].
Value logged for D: 4.01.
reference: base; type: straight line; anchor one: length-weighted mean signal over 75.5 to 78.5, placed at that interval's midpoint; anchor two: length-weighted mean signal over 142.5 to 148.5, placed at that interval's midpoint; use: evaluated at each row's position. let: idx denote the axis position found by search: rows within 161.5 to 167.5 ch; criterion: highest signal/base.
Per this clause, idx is 167.0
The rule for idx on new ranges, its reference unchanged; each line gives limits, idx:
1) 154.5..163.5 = 161.0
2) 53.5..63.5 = 60.0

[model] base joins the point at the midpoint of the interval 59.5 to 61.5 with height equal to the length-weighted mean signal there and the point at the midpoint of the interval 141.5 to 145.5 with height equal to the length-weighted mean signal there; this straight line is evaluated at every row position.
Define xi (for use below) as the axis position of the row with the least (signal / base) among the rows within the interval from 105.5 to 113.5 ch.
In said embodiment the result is 113.0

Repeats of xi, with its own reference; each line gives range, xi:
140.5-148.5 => 146.0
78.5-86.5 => 81.0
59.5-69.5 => 65.0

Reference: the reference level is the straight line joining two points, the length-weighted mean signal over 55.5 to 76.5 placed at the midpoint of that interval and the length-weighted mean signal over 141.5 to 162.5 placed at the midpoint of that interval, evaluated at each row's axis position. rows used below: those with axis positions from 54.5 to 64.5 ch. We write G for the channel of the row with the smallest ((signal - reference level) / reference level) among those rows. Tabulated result 58.0 ch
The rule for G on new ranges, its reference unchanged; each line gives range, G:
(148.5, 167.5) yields 159.0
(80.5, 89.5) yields 81.0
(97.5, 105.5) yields 104.0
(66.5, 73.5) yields 73.0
